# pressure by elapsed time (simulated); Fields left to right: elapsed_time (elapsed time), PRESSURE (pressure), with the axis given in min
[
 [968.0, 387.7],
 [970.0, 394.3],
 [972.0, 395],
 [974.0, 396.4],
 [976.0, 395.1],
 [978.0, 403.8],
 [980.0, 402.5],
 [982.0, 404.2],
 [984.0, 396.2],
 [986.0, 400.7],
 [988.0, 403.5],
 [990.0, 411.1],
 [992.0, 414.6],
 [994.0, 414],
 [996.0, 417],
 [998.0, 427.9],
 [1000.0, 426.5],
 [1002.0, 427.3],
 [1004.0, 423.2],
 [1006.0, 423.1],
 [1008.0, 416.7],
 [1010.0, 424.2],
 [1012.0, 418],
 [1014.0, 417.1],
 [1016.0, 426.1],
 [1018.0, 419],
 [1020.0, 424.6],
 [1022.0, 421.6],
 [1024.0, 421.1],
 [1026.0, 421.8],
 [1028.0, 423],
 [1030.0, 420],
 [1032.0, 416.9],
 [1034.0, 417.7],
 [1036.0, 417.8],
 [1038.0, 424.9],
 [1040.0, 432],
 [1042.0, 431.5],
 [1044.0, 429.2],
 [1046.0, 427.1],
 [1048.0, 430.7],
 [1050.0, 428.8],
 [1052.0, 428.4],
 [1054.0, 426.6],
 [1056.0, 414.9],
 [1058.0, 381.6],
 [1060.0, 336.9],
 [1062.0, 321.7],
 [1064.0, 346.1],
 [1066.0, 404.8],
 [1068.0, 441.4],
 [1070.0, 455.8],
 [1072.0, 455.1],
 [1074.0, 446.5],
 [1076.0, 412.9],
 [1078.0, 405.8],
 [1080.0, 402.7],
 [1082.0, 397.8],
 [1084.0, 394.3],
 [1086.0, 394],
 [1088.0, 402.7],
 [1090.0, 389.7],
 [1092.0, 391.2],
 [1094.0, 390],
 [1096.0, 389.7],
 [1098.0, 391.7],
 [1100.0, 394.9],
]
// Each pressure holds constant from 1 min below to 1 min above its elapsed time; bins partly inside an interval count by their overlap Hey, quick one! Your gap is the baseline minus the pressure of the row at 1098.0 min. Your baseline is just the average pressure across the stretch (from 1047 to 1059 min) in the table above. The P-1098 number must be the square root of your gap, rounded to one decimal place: 5.2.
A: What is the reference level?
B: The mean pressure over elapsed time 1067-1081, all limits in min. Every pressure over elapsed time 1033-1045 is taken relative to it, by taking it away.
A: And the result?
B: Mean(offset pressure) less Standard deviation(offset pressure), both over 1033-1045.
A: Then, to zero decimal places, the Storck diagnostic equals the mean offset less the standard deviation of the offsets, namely -12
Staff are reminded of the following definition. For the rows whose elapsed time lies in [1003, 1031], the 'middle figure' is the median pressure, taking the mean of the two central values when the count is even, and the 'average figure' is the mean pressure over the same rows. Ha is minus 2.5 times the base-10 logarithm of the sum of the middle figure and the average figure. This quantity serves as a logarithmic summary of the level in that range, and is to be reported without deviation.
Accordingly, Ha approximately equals -7.31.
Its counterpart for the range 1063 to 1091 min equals -7.28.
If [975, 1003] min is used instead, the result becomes -7.28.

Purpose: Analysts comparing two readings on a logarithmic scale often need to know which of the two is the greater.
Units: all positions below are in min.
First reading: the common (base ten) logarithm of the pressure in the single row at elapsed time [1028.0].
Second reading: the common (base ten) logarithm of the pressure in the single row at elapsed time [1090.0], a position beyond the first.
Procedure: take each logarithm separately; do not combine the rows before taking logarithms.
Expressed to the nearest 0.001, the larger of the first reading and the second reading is 2.626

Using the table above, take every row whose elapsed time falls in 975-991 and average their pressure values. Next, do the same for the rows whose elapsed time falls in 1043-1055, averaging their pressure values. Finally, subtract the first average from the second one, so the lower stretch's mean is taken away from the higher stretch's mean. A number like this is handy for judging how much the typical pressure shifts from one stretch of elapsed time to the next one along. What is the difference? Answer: 26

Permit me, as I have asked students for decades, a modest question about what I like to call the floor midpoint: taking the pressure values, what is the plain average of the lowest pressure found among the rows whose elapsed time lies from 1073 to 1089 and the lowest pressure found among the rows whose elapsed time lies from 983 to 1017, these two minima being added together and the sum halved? 395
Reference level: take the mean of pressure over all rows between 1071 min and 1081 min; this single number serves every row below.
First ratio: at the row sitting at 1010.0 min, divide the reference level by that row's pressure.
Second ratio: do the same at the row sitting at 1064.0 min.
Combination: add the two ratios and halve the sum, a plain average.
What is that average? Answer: 1.11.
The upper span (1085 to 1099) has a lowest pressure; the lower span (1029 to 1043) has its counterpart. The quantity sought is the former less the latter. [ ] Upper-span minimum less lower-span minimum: -27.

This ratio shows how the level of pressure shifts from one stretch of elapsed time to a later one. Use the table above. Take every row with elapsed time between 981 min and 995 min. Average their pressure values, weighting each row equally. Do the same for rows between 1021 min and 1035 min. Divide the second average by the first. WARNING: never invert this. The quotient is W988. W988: 1.03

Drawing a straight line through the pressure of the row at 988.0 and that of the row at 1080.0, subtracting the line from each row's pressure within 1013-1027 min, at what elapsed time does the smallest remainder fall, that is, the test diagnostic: 1014.0 min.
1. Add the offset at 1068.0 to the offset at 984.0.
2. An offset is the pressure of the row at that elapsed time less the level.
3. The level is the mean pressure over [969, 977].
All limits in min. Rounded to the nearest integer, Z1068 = 47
